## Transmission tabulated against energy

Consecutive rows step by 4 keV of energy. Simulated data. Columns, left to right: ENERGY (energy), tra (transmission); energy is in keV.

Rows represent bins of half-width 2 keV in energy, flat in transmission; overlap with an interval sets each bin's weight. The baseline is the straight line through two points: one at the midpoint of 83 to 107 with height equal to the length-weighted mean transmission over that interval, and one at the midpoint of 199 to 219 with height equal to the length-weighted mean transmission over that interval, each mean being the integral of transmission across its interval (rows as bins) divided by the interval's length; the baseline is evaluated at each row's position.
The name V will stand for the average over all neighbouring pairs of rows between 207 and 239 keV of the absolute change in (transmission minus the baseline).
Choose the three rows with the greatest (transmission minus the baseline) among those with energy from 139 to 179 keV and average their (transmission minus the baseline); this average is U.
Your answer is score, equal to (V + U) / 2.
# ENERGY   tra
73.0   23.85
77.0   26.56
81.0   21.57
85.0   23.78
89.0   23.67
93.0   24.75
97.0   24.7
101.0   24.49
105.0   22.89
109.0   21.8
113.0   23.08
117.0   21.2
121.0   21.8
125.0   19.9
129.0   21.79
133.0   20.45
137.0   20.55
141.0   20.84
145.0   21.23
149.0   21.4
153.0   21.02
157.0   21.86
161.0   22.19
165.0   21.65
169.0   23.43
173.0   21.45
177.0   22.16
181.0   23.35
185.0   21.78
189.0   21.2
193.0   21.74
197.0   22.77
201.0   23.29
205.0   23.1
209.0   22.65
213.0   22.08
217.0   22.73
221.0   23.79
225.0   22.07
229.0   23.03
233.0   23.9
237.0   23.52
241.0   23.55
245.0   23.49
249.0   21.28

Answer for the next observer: 0.1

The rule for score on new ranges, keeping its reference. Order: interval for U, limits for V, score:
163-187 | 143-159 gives 0.2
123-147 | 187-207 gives -0.8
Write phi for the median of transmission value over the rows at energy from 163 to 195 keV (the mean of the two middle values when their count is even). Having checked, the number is 21.8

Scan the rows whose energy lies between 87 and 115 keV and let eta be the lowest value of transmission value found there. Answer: 21.8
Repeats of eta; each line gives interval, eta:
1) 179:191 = 21.2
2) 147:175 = 21.02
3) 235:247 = 23.49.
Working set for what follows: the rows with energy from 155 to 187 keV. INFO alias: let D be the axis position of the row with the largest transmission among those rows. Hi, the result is 169.0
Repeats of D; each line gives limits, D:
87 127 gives 93.0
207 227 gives 221.0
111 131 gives 113.0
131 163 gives 161.0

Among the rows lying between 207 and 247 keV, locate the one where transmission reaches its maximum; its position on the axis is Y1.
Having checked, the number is 233.0 keV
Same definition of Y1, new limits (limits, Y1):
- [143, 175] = 169.0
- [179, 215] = 181.0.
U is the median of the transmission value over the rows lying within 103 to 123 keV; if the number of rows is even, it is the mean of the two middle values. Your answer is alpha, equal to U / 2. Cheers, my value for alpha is 10.9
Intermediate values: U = 21.8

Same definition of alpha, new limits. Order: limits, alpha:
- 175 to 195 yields 10.9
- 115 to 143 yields 10.4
